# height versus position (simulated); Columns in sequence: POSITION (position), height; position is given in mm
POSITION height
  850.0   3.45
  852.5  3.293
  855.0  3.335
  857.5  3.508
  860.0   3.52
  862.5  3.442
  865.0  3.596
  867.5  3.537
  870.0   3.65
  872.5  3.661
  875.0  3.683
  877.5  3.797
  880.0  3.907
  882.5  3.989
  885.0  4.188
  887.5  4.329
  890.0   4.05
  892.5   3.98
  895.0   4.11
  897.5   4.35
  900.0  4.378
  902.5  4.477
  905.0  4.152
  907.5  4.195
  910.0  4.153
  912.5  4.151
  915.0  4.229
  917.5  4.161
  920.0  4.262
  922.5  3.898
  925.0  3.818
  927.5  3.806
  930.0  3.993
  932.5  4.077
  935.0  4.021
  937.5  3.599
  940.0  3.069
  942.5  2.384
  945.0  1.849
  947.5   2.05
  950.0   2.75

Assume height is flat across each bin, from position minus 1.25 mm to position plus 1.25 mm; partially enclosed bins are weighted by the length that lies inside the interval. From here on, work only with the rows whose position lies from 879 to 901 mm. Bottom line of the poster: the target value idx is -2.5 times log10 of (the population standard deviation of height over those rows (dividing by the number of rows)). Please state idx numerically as 1.94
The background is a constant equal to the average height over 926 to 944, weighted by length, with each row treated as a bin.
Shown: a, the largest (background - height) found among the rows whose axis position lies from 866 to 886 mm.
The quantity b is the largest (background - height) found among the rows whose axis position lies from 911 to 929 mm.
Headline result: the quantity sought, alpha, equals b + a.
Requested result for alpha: -0.26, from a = 0.01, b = -0.26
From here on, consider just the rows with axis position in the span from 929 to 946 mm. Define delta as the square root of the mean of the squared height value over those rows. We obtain 3.39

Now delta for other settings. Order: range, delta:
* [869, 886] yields 3.84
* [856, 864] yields 3.49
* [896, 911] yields 4.29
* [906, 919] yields 4.18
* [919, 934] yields 3.98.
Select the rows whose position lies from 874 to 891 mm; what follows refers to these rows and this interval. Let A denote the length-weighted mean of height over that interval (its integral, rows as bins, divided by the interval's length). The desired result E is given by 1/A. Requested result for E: 0.250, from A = 4.00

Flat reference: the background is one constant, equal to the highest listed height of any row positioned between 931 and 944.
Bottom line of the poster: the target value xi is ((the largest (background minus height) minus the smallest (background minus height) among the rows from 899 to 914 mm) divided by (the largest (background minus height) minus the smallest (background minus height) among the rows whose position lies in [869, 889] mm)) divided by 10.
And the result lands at 0.048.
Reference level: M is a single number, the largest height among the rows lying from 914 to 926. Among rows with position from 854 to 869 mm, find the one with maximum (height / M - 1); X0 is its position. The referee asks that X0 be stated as 865.0 mm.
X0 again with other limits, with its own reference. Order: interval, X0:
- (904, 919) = 915.0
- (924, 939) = 932.5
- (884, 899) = 897.5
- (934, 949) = 935.0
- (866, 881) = 880.0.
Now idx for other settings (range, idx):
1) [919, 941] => 1.22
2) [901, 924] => 2.13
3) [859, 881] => 2.17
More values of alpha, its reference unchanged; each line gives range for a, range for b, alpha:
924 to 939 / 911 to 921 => -0.66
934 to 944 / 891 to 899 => 0.72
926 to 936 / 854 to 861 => -0.05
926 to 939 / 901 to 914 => -0.66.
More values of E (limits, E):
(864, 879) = 0.273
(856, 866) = 0.285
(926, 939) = 0.258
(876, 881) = 0.260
